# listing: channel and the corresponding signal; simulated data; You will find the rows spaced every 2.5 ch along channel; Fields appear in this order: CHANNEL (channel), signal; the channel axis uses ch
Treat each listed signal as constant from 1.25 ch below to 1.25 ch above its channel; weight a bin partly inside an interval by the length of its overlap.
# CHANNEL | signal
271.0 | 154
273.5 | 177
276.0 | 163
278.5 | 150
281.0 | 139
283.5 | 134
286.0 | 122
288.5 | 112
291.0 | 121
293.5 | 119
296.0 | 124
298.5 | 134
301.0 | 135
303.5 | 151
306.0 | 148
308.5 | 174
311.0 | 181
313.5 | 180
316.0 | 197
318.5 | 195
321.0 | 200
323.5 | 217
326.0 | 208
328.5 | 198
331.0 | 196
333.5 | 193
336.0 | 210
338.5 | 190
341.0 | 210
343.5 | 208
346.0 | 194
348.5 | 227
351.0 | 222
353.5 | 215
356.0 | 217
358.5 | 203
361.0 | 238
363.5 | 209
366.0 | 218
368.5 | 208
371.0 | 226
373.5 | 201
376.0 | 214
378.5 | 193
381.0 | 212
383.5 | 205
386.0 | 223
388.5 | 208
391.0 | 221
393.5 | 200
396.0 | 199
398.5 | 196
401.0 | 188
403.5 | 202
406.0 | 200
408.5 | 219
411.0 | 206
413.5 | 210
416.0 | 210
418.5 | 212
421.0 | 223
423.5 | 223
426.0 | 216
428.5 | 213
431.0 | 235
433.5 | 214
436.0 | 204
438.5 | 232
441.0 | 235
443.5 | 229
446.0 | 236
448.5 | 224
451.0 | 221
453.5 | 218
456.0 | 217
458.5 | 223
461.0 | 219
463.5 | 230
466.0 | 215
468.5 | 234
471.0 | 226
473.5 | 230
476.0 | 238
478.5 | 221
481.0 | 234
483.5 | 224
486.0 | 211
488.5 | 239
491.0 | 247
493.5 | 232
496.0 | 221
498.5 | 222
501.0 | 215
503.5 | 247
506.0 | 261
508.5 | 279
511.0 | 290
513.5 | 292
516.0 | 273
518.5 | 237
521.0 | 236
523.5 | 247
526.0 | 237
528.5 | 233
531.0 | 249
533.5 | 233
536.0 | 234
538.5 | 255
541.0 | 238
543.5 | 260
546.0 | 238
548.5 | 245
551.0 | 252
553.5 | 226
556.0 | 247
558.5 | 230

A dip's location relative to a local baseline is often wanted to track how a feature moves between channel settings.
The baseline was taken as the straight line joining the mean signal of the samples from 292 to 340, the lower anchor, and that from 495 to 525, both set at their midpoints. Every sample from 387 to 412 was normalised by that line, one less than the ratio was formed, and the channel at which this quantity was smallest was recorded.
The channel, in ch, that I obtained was 401.0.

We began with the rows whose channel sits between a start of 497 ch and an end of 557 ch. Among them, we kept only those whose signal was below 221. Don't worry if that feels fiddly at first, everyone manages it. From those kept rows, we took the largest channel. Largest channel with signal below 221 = 501.0 ch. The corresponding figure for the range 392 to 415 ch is 413.5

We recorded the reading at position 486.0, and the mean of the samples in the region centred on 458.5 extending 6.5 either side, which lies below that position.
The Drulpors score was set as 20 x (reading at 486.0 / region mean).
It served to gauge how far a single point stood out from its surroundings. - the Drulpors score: 19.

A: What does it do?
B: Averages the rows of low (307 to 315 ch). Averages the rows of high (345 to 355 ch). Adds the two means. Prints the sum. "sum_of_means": 393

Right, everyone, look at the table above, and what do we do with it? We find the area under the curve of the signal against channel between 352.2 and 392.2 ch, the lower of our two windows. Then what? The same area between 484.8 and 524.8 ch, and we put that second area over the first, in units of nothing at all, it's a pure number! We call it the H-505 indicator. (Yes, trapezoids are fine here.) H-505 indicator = 1.16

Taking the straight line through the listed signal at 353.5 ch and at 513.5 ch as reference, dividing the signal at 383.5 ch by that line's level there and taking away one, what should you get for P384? -0.11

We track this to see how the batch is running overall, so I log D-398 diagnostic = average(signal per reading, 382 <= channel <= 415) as 206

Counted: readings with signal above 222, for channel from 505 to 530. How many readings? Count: 10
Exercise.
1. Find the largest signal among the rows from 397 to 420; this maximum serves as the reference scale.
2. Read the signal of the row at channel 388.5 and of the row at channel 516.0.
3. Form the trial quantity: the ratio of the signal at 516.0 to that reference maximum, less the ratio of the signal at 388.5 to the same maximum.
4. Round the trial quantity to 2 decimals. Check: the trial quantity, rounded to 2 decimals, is 0.30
